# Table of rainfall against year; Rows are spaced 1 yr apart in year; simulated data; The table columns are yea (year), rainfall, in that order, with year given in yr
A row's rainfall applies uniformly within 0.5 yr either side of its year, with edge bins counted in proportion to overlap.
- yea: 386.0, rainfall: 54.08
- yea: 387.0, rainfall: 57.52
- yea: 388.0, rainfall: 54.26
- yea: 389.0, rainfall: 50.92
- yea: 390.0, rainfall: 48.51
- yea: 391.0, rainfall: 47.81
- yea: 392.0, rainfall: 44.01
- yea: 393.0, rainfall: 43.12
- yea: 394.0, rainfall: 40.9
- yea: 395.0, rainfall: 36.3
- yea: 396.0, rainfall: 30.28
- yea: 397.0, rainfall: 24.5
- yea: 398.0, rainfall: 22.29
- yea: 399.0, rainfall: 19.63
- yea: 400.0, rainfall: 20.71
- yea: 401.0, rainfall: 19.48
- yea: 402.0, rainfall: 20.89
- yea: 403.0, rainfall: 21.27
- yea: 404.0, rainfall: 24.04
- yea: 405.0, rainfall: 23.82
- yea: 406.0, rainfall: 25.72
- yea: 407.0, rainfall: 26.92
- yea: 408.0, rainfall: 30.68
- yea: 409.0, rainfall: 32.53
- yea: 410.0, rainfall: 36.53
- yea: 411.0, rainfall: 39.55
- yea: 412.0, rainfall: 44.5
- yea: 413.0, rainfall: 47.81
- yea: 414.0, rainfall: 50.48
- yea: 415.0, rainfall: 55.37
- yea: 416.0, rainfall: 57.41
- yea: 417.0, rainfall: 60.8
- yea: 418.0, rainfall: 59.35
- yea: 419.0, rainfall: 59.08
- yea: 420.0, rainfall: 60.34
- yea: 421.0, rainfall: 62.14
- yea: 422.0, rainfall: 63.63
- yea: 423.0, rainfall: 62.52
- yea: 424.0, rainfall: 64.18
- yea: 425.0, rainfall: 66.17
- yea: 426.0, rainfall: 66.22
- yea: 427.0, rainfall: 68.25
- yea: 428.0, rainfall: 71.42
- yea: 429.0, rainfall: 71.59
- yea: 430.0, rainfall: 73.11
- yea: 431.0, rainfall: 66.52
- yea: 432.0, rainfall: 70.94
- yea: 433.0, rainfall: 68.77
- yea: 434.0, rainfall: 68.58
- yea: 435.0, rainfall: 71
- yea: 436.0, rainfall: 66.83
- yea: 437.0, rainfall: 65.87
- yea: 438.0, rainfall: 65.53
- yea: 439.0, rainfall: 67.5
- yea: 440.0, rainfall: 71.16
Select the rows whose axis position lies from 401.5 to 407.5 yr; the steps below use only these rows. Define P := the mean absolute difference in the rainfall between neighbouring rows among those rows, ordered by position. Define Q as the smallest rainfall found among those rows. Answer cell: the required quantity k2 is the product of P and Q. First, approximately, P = 1.3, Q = 20.89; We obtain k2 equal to 27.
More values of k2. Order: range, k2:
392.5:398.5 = 93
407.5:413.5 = 105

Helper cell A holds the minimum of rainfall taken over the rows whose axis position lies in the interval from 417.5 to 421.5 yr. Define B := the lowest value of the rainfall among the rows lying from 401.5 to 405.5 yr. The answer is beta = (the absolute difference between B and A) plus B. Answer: 59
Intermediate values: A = 59.08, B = 20.89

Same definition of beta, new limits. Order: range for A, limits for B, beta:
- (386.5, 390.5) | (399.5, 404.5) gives 49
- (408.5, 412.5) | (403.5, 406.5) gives 33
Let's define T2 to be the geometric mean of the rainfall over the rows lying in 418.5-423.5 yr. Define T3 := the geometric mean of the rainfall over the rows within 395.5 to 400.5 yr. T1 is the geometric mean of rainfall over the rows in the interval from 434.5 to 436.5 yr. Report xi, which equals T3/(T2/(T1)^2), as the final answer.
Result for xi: 1789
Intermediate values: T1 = 69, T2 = 62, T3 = 23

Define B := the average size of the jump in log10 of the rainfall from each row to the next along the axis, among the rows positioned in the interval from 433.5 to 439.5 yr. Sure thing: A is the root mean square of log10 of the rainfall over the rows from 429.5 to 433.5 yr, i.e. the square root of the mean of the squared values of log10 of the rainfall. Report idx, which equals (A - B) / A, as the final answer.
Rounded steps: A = 1.84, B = 0.013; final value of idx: 0.993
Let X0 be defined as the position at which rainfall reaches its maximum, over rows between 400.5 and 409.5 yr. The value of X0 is 409.0 yr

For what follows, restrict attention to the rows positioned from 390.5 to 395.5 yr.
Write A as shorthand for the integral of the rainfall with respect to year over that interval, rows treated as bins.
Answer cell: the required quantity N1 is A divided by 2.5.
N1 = 85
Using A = 212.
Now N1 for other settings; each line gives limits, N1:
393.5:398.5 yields 62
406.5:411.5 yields 66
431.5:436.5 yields 138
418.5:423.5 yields 123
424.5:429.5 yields 137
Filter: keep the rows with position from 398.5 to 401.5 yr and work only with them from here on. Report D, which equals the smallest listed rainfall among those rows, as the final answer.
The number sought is 19.48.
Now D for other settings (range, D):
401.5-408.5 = 20.89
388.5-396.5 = 30.28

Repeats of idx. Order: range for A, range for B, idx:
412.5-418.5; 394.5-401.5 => 0.970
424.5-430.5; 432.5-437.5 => 0.993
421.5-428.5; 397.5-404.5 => 0.982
